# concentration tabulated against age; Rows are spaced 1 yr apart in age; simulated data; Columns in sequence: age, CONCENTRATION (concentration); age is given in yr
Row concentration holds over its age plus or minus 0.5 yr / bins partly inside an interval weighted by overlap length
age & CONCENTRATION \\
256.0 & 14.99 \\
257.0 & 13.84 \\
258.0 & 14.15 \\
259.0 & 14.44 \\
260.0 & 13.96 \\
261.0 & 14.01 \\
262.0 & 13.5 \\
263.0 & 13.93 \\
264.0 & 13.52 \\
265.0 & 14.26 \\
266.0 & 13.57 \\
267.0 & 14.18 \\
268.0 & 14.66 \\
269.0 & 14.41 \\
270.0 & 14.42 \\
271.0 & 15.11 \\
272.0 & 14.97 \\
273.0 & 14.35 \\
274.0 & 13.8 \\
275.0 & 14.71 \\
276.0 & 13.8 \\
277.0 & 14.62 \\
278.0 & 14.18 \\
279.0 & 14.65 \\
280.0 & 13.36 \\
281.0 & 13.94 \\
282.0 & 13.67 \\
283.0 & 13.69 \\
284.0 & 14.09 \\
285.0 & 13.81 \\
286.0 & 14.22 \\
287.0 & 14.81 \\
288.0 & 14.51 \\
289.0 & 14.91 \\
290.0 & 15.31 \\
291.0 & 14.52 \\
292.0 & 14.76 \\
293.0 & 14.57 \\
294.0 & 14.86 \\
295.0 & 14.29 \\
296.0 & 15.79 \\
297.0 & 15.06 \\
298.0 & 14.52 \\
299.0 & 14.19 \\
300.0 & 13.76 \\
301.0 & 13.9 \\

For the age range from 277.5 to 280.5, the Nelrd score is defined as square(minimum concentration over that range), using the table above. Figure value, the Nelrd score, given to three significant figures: 178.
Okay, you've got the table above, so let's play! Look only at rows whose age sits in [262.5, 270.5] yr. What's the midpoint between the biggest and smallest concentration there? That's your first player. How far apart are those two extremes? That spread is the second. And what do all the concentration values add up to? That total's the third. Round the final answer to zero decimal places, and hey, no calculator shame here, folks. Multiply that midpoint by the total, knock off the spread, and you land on 1590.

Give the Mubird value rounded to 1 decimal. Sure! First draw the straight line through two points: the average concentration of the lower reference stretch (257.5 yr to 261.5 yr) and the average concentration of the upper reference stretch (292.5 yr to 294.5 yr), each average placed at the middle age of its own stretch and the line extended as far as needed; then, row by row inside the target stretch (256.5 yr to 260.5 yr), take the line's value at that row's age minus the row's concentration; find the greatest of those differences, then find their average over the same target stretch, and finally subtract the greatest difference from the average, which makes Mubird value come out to -0.2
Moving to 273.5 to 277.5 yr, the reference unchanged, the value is -0.4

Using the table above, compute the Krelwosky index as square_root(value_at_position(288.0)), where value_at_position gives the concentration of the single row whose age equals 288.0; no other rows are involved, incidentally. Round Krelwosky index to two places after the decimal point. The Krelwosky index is 3.81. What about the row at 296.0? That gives 3.97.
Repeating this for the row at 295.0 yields 3.78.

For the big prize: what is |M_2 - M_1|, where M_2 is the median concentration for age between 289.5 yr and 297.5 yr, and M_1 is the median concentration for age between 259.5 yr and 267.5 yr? 0.9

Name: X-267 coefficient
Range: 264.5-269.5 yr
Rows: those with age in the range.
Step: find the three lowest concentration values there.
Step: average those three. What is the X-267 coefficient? 14.0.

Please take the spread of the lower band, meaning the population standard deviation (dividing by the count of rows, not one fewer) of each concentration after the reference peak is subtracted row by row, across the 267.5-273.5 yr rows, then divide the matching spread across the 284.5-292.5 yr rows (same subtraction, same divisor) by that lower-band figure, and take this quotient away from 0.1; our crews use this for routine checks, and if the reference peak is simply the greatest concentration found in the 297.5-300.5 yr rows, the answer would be -1.36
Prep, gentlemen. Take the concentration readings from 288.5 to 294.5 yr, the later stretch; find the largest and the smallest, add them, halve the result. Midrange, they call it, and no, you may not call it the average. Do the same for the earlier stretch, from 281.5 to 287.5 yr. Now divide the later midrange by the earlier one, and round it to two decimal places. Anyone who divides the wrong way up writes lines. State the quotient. 1.05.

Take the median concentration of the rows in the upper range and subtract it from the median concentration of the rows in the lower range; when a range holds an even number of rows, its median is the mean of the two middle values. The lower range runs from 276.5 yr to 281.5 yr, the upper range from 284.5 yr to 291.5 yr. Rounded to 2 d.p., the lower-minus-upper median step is -0.34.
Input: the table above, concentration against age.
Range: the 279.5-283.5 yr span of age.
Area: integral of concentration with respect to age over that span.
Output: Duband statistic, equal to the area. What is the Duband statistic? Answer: 55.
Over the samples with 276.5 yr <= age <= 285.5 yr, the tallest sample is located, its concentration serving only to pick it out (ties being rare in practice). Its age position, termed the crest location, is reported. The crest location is 279.0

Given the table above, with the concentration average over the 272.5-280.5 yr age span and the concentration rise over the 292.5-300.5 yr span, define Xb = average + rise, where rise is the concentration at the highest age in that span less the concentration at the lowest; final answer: 13.4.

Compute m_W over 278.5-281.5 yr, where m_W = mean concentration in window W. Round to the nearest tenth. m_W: 14.0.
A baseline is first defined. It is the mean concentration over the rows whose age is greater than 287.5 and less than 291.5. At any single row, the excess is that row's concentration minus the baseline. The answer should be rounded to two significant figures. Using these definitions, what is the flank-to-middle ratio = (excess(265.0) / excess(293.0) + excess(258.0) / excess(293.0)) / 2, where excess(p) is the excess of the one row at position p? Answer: 2.5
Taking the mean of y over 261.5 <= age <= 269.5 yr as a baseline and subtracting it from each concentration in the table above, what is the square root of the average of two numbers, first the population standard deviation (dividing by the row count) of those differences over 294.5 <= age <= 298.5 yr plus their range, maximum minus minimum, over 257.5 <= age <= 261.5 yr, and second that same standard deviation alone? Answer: 0.90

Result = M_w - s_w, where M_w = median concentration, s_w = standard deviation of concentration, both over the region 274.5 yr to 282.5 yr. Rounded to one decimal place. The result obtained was 13.6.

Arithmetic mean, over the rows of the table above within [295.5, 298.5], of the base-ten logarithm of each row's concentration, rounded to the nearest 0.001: 1.179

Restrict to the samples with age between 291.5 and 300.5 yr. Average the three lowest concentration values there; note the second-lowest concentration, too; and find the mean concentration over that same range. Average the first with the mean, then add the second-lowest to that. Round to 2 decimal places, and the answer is 28.55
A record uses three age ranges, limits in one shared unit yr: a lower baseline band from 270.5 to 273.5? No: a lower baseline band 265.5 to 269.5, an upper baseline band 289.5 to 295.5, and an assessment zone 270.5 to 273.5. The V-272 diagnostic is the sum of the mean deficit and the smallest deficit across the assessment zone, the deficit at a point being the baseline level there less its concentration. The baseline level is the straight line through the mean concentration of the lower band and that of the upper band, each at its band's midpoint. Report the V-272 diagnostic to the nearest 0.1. -1.3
